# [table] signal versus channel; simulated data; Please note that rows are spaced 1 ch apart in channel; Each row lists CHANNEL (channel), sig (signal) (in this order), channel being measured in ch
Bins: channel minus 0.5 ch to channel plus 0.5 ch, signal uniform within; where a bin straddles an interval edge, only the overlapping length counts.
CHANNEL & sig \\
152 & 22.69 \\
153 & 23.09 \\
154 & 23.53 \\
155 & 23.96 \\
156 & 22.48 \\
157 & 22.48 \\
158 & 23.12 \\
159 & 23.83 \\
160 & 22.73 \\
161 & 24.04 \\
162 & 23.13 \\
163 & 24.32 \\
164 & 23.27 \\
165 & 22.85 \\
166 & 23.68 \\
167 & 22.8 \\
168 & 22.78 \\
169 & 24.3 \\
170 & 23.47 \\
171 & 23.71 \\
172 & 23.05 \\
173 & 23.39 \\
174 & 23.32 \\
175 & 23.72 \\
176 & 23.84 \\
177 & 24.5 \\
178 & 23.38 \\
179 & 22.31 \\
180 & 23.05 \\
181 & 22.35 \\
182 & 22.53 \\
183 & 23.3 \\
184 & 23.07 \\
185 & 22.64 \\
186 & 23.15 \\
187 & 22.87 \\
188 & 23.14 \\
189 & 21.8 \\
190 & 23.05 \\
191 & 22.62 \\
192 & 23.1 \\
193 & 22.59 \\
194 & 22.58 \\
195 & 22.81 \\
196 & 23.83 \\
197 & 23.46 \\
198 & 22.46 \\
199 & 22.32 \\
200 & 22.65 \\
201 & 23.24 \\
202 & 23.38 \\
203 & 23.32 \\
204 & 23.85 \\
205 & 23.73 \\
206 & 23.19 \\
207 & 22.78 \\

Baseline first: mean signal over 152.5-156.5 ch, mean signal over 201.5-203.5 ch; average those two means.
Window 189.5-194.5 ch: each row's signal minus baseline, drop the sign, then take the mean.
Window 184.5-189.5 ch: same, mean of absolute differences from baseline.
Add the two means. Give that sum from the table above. 1.11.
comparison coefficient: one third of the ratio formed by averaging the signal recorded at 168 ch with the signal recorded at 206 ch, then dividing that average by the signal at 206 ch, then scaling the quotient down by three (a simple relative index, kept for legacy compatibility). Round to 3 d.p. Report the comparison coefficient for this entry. 0.330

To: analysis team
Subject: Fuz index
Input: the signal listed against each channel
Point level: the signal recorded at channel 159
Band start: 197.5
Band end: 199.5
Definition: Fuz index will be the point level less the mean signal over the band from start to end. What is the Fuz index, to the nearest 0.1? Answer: 1.4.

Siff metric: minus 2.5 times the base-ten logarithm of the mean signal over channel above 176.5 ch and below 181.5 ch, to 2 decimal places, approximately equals -3.41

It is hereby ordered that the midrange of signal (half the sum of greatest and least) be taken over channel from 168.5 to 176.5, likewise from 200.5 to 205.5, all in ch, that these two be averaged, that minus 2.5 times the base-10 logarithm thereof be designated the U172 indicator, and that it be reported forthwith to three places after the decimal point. -3.433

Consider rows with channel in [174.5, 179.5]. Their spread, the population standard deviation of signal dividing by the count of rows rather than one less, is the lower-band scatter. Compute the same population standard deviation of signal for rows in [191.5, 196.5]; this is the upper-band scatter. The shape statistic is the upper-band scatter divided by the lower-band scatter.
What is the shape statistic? 0.65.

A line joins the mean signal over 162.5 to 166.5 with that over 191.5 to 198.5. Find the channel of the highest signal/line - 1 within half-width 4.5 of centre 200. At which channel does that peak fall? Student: 204 ch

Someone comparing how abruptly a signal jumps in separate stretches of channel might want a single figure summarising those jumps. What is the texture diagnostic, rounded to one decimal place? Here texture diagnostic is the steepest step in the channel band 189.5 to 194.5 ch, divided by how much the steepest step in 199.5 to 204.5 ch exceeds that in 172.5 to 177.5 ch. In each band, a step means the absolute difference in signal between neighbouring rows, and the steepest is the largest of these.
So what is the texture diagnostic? -7.3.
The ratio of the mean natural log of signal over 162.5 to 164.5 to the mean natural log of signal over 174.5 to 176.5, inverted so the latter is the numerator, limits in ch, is 1.00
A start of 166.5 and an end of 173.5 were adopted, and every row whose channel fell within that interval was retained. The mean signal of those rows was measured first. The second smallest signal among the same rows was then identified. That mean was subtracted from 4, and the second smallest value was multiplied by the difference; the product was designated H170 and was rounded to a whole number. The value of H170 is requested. -441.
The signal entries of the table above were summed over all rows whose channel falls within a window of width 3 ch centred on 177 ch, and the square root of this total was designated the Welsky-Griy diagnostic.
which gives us 8.47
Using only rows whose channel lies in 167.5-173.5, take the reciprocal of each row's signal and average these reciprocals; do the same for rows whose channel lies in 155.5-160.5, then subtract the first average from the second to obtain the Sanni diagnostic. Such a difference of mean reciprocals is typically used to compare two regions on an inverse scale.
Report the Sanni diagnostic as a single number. 0.0010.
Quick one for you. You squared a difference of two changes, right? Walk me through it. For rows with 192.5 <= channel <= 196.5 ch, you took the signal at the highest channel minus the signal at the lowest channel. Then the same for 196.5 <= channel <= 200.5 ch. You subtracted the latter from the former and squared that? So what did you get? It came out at 4.2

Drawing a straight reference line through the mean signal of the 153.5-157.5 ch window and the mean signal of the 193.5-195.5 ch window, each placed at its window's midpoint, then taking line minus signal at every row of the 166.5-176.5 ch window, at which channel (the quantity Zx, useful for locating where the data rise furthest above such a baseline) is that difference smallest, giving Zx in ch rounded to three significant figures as 169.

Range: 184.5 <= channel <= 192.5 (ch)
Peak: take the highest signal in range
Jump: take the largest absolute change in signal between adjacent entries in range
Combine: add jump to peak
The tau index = 24.5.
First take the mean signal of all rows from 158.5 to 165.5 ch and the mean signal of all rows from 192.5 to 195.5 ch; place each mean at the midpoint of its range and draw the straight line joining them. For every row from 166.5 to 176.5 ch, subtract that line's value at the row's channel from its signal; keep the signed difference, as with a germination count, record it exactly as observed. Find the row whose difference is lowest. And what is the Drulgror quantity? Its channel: 167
